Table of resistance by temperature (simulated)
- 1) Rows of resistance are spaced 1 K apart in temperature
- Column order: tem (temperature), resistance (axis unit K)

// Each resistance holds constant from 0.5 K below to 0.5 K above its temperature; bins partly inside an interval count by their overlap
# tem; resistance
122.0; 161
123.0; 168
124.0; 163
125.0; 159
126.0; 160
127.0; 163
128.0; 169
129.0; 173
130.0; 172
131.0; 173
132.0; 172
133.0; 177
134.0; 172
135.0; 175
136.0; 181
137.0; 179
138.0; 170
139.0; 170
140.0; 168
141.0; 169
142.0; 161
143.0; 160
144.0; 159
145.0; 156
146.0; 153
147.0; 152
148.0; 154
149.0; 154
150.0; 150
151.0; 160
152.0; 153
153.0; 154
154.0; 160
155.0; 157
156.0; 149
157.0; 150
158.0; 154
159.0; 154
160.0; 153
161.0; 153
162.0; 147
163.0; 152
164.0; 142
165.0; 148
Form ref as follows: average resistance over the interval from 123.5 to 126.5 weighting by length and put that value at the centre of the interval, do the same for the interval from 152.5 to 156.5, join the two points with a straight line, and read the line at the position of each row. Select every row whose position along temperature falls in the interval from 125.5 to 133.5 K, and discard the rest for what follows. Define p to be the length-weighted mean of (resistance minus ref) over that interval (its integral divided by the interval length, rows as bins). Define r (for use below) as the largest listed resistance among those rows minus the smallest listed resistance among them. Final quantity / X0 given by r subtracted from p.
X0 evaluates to -7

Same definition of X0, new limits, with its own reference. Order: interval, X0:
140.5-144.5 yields -5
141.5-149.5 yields -10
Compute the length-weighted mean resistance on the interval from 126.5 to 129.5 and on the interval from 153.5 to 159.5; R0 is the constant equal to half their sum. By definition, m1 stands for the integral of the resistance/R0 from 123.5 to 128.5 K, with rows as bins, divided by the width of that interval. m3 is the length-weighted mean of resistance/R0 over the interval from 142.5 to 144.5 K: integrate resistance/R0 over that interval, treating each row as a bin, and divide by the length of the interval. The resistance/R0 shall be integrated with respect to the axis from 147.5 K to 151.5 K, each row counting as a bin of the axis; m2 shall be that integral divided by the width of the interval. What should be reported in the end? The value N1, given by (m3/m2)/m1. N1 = 1.02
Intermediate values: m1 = 1.01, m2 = 0.959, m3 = 0.99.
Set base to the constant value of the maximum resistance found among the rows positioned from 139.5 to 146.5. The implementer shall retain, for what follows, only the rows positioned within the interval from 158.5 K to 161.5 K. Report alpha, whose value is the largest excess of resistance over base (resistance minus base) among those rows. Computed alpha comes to -15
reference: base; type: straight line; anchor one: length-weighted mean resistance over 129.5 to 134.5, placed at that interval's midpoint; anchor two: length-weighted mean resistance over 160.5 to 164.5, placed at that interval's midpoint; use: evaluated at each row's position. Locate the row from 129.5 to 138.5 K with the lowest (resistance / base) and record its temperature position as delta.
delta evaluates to 130.0 K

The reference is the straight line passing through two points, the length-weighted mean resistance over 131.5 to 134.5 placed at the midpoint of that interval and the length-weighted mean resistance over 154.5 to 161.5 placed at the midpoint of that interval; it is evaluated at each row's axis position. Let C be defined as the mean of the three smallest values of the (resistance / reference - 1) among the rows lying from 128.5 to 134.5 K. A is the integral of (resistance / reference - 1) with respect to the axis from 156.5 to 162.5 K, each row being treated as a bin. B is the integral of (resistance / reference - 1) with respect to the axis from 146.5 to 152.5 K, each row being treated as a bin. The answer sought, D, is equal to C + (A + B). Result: -0.24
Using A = 0.01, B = -0.228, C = -0.020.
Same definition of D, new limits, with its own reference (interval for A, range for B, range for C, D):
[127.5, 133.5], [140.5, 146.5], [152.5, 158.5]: -0.32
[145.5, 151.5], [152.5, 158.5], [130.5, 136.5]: -0.31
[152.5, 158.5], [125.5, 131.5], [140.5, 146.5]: -0.39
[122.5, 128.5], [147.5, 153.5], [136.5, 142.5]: -0.74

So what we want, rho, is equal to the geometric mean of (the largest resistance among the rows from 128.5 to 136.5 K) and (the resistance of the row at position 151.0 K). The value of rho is 170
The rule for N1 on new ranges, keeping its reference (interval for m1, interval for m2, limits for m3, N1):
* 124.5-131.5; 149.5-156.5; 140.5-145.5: 1.00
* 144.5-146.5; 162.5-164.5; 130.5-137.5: 1.25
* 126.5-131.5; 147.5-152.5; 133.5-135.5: 1.07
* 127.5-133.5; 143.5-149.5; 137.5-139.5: 1.03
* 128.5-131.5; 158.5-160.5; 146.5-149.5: 0.93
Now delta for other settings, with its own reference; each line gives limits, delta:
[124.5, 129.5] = 125.0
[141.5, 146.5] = 146.0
